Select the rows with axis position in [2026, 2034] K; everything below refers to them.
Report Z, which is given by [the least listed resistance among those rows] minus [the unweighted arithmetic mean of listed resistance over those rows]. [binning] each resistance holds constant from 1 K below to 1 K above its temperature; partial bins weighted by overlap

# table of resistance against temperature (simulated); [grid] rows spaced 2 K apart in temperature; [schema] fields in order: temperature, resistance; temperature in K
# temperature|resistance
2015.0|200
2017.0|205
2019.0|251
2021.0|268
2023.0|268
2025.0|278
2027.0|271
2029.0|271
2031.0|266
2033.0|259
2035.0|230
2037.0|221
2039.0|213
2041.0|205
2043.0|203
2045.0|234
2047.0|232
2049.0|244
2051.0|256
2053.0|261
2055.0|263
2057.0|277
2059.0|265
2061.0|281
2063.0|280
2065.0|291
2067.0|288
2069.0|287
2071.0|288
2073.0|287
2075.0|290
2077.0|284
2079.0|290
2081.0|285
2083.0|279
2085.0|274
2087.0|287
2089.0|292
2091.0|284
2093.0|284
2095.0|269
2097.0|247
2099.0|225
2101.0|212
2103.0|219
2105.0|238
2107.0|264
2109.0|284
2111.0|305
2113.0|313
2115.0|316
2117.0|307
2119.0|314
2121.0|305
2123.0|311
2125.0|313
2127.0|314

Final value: -8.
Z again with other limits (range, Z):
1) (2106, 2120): -36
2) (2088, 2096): -13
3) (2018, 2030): -17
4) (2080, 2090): -9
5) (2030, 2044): -25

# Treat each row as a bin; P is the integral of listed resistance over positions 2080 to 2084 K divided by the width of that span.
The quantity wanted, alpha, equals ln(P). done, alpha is 5.64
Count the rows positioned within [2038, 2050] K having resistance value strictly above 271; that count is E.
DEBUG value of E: 0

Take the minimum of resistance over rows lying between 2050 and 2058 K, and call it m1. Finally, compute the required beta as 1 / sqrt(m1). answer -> 0.0625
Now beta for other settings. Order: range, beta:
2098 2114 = 0.0687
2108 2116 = 0.0593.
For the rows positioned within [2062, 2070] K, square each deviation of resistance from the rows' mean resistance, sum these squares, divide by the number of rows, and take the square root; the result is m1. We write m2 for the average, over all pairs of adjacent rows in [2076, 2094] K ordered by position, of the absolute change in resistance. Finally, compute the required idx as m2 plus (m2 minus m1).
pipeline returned 8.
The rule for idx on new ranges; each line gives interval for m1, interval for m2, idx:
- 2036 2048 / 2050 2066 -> 5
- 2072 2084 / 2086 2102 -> 20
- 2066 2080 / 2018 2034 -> 11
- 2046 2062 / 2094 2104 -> 17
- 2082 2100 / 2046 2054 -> -1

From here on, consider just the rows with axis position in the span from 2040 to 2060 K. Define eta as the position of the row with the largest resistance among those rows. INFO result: 2057.0 K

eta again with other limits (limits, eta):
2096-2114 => 2113.0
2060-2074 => 2065.0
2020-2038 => 2025.0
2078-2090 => 2089.0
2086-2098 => 2089.0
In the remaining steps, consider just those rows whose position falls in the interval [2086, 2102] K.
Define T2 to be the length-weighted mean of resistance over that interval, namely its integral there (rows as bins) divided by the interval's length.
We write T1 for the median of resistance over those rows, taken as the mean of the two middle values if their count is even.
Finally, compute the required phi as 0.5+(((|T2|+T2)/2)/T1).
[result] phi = 1.449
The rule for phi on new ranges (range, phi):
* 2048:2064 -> 1.507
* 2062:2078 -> 1.498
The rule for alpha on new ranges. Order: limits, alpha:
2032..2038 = 5.47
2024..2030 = 5.61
